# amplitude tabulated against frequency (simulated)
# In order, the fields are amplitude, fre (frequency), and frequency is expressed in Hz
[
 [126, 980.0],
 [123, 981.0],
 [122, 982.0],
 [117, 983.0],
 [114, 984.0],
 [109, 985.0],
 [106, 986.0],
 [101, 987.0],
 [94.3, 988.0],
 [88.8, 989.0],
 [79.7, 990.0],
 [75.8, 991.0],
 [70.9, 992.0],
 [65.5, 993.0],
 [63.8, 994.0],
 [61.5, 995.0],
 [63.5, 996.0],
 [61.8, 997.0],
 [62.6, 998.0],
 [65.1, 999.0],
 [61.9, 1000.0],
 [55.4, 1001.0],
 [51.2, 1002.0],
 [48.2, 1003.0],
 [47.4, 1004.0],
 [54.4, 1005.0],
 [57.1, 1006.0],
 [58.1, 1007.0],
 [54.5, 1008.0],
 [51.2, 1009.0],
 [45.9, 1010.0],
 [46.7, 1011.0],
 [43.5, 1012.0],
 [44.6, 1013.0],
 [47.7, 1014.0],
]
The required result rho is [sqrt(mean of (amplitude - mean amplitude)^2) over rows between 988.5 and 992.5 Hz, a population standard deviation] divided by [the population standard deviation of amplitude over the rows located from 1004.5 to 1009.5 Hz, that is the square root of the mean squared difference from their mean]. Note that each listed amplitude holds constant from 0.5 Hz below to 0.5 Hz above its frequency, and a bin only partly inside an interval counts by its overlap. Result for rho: 2.7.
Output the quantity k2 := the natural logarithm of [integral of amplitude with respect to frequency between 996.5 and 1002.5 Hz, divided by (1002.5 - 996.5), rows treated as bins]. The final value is 4.09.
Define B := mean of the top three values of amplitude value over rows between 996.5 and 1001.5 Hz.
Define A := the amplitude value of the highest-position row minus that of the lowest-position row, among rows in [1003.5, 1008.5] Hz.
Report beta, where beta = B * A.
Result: 449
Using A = 7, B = 63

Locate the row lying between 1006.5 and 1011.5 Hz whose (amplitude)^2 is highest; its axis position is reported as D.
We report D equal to 1007.0 Hz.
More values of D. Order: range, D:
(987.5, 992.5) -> 988.0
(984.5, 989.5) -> 985.0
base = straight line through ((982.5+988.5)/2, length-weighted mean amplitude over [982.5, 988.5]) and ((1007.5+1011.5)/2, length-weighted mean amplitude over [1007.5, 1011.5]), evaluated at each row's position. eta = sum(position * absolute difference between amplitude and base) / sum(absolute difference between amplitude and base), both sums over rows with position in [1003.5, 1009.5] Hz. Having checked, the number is 1004.9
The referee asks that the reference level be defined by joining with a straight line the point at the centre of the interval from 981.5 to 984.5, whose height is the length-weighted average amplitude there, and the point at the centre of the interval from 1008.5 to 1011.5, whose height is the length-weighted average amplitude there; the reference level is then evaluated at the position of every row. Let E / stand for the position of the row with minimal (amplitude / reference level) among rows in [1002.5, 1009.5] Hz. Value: 1003.0 Hz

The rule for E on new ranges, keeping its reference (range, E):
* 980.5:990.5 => 990.0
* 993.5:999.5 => 995.0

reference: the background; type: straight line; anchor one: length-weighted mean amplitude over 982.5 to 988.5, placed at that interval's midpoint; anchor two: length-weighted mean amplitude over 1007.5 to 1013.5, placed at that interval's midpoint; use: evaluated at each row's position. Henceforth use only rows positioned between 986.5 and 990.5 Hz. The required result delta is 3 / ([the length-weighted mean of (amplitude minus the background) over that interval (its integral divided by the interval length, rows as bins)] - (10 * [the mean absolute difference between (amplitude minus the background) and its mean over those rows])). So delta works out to -0.057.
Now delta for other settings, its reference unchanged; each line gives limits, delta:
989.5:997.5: -0.068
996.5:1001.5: -0.075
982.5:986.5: -0.213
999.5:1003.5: -0.083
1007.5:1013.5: -0.238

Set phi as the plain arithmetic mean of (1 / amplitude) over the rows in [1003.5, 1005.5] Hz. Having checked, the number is 0.0197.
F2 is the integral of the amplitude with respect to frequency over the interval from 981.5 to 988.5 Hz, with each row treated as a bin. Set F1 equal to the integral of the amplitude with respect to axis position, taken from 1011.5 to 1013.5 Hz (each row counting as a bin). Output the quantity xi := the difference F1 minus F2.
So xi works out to -675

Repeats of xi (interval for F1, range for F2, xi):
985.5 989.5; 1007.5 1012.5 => 148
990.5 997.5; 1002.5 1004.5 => 367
